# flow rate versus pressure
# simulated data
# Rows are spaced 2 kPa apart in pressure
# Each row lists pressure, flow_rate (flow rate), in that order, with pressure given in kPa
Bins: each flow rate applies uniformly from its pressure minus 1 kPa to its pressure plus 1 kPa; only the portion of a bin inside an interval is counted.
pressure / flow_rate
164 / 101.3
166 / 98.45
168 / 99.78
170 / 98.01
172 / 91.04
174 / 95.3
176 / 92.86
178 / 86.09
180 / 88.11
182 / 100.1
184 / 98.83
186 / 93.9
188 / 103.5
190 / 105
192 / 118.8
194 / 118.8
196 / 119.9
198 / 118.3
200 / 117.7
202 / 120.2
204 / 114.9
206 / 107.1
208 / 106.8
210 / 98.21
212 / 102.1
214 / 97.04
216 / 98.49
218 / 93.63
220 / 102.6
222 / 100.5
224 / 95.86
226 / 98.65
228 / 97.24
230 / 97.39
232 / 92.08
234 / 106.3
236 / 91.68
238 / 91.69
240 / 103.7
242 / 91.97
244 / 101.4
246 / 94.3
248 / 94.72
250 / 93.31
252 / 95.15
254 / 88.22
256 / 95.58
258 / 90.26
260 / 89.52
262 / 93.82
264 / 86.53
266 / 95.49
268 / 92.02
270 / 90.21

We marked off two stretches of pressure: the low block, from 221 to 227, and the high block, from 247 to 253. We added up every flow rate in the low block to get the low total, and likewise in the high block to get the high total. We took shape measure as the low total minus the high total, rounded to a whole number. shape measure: 12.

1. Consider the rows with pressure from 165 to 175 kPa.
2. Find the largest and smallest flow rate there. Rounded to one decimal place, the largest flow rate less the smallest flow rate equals 8.7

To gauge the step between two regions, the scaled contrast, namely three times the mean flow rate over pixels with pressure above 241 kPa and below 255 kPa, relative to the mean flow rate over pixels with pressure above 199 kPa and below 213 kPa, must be 2.58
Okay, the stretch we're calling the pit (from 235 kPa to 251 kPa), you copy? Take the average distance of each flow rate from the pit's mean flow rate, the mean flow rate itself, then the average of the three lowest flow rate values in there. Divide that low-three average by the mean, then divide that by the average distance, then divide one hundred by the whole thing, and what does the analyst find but 374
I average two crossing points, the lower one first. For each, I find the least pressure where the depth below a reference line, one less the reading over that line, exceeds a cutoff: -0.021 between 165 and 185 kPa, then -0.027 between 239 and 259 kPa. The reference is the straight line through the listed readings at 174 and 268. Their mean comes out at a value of 207 kPa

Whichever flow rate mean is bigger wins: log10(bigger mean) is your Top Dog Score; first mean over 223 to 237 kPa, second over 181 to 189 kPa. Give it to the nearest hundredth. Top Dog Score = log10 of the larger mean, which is 2.00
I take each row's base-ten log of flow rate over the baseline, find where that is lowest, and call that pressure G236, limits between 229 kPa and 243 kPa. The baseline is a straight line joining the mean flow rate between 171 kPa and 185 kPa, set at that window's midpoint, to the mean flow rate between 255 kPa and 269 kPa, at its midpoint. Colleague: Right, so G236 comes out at 236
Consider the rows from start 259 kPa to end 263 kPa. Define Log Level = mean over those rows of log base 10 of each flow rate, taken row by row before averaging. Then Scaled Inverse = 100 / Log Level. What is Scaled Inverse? 51.0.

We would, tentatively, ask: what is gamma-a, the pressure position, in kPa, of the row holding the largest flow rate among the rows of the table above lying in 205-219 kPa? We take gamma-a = 206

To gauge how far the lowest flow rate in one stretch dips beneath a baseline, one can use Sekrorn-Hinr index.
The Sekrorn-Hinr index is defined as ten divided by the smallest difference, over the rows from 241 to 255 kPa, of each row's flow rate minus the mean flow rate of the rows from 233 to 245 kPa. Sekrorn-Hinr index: -1.04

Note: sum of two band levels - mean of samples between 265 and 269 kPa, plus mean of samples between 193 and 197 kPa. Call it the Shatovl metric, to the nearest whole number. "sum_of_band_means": 213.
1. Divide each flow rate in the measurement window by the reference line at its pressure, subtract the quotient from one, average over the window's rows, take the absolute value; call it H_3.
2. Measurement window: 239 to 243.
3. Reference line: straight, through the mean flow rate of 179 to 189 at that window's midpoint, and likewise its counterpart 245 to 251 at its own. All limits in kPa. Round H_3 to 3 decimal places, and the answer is 0.036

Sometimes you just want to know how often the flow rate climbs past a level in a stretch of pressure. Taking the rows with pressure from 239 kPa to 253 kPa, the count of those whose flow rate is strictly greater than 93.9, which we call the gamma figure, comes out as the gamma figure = 5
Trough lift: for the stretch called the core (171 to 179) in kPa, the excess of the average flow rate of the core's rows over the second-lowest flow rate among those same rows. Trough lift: 0.3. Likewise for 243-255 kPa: 1.2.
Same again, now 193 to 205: 0.6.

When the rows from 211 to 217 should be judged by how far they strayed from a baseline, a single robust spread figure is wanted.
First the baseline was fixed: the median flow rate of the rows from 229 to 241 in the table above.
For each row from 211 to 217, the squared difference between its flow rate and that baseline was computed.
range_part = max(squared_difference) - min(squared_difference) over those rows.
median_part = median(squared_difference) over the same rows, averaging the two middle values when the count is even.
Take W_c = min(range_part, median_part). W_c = 14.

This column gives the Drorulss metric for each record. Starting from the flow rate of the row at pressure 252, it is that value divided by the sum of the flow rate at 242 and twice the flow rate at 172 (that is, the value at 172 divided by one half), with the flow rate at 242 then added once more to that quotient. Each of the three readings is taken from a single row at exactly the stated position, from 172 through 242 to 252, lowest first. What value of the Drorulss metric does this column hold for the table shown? 92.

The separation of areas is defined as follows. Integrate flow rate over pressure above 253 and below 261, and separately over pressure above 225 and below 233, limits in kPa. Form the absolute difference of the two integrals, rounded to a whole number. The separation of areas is 44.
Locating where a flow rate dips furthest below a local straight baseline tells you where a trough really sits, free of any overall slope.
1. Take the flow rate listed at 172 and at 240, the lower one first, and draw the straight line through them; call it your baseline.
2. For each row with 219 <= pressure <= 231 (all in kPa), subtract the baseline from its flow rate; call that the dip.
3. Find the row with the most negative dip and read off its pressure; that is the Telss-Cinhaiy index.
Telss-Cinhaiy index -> 224 kPa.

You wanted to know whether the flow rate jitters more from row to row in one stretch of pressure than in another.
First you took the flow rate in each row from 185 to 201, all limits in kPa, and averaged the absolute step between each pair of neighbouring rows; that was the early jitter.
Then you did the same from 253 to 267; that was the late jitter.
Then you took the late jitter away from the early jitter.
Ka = -2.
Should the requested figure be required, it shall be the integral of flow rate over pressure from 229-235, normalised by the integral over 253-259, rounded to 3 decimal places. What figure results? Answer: 1.079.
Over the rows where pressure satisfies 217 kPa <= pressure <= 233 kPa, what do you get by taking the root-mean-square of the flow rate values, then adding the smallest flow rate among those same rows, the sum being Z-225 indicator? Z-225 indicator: 189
